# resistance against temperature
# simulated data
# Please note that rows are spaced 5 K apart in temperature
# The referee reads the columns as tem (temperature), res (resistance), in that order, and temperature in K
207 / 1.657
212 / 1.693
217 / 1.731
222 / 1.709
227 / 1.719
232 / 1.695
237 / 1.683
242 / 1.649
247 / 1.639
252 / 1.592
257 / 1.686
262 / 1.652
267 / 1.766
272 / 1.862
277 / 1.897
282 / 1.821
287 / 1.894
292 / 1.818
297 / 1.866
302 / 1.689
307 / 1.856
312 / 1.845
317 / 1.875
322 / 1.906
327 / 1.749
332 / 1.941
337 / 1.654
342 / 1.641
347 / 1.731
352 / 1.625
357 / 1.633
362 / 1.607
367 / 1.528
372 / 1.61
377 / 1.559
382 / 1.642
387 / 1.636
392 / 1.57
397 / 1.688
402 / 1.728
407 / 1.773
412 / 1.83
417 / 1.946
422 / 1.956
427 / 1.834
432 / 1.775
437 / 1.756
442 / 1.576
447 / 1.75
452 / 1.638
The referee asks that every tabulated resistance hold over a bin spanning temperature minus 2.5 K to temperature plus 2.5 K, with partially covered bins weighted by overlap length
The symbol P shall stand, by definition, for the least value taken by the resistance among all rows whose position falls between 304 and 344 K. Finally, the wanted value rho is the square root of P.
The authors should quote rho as 1.28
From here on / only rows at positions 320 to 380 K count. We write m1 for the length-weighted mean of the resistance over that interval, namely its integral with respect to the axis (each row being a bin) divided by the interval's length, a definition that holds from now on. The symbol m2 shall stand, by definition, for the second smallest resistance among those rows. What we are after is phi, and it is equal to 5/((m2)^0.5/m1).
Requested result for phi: 6.73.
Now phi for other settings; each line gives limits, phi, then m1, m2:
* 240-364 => 6.93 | 1.76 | 1.607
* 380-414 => 6.62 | 1.69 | 1.636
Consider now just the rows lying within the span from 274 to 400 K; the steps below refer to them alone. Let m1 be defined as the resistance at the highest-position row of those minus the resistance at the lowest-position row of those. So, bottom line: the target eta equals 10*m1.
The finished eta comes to -2.1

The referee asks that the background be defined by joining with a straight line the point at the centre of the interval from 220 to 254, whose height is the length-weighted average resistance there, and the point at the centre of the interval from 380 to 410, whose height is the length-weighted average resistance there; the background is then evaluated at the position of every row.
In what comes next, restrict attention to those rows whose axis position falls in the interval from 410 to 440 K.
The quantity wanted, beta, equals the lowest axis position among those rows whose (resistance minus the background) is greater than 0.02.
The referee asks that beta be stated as 412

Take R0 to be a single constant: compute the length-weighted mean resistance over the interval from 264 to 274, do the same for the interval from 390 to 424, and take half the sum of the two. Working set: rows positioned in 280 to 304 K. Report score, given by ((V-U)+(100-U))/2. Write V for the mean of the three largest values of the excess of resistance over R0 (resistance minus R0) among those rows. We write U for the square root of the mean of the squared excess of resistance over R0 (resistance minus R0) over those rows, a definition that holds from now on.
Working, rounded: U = 0.07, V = 0.07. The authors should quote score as 50.0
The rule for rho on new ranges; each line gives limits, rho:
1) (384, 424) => 1.25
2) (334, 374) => 1.24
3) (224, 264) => 1.26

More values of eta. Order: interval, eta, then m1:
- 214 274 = 1.3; 0.13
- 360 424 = 3.5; 0.35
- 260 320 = 2.2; 0.22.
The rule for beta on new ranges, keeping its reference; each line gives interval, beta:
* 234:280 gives 267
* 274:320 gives 277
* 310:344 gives 312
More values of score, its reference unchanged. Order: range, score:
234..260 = 49.8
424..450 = 49.9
